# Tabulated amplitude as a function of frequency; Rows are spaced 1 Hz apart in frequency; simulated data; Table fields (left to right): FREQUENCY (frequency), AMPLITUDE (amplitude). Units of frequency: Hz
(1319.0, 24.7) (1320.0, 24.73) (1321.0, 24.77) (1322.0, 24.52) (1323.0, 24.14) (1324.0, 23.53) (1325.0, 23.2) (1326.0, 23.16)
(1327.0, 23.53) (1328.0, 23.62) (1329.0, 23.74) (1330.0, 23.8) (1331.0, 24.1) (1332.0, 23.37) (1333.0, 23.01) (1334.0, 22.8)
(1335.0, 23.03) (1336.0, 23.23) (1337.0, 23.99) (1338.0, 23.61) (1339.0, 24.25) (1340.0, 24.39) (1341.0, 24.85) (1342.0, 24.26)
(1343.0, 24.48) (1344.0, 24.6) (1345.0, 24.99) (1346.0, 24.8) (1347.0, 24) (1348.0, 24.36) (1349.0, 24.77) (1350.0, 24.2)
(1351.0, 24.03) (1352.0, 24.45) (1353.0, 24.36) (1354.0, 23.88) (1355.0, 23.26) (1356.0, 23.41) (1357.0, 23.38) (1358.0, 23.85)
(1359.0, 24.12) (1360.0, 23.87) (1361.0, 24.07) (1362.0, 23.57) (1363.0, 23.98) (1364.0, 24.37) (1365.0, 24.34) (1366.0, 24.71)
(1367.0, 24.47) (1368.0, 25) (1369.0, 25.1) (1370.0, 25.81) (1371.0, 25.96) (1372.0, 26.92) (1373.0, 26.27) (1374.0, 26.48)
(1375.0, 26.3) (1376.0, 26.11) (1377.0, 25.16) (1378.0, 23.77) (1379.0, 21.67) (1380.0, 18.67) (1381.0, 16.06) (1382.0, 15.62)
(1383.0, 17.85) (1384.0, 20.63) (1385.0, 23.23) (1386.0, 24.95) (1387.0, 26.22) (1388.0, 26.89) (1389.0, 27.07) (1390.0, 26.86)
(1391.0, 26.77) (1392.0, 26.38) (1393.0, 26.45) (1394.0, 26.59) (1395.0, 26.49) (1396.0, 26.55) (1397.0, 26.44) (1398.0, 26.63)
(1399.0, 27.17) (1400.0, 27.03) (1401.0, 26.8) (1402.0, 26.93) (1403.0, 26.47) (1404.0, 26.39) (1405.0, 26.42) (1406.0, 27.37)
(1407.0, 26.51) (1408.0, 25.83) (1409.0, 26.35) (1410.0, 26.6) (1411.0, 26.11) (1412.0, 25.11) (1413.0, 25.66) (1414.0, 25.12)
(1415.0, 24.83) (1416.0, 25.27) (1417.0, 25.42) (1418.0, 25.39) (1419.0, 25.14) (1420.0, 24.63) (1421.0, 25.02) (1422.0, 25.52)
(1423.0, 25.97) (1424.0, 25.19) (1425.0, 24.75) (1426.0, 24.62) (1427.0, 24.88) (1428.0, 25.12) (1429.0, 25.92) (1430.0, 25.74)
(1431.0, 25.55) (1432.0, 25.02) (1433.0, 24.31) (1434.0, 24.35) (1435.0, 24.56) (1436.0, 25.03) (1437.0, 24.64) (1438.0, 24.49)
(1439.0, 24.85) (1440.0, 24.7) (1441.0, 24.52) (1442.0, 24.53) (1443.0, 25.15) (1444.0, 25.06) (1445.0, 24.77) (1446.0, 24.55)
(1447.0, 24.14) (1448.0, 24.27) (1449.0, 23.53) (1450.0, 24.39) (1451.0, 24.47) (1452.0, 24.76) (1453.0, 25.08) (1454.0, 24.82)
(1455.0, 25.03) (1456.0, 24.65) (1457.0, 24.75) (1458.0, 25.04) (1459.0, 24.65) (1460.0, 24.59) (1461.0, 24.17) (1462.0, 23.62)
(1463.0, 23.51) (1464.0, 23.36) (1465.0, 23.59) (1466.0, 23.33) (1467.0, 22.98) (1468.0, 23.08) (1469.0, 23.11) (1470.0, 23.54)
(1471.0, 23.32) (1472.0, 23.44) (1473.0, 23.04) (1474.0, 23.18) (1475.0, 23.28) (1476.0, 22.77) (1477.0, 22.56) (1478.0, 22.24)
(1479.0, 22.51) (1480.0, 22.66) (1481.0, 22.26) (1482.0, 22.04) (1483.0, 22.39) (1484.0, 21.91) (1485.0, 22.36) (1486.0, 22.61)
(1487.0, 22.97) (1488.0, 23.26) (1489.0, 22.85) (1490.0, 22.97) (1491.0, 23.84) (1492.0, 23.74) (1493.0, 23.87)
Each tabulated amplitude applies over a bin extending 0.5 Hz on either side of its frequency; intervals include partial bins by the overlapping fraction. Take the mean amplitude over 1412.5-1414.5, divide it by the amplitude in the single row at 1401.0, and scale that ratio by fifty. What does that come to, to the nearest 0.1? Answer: 47.4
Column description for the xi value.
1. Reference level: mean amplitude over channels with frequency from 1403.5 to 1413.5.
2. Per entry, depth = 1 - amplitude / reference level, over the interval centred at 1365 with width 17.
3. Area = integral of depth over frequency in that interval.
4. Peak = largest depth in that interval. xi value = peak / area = 0.109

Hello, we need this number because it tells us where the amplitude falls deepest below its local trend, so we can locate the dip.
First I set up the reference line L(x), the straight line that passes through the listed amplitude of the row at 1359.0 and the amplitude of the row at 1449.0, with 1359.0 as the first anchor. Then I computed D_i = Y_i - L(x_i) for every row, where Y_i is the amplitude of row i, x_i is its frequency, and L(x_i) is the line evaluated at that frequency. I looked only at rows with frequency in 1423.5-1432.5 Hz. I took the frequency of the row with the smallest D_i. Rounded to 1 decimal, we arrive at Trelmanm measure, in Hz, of 1426.0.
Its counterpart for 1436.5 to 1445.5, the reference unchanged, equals 1438.0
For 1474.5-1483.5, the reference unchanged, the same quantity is 1482.0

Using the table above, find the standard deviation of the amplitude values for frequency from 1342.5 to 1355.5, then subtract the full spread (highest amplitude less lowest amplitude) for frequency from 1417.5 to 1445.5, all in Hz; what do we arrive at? -1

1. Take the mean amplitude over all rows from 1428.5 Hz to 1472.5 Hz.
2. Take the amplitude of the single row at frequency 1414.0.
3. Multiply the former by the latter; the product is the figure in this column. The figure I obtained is 613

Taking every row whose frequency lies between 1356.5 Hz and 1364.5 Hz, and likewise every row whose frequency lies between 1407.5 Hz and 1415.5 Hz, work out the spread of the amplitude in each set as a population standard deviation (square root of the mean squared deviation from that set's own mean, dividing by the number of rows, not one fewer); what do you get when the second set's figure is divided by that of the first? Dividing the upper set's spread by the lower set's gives 2.0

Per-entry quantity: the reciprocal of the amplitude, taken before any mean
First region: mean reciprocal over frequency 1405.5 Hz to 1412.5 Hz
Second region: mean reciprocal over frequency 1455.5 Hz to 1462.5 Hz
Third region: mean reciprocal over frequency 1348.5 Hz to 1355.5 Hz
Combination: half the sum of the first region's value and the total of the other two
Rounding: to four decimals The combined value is 0.0602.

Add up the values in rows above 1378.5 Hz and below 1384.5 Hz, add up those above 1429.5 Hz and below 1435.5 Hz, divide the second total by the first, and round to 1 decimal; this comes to 1.4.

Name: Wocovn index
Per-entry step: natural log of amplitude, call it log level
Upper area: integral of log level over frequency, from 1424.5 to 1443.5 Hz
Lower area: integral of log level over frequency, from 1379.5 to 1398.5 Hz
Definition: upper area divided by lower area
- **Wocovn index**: 1.02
